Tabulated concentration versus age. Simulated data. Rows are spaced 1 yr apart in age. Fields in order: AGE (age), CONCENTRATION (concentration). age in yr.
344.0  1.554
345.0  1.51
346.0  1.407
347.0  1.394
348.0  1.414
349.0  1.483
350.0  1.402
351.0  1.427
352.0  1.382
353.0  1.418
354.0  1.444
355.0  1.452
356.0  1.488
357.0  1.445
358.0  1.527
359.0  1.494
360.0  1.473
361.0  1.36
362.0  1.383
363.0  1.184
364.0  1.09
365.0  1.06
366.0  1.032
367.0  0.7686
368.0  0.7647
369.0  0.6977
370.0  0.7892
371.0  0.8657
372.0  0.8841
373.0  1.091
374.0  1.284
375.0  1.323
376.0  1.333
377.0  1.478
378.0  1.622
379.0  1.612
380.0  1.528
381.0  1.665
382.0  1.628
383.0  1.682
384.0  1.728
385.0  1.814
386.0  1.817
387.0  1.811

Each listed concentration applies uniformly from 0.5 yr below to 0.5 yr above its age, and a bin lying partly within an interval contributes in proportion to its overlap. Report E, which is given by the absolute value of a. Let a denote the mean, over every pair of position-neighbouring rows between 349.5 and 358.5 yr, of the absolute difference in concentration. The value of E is 0.038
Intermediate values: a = 0.038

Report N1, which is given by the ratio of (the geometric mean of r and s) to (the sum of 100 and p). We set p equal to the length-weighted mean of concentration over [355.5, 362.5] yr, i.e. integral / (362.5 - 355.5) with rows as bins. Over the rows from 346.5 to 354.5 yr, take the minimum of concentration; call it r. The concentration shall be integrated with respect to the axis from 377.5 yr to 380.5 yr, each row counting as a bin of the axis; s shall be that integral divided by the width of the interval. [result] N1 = 0.0146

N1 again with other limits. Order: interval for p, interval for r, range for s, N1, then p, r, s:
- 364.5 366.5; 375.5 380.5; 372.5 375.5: 0.0127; 1.05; 1.333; 1.2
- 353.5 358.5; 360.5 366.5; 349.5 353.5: 0.0119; 1.47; 1.032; 1.4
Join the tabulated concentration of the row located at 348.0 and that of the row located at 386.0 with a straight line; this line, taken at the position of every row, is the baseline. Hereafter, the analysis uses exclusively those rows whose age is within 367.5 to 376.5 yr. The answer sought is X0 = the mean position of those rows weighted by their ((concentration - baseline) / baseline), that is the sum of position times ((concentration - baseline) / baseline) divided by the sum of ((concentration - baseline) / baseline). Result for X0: 371.2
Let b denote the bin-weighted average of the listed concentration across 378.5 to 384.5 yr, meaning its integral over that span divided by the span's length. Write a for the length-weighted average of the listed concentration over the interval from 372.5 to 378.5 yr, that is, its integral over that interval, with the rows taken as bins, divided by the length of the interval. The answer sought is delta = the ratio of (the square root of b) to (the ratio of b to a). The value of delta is 1.06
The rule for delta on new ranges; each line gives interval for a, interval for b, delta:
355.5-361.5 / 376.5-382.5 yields 1.16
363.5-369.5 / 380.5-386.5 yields 0.69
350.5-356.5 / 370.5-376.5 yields 1.35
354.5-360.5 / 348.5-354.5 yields 1.24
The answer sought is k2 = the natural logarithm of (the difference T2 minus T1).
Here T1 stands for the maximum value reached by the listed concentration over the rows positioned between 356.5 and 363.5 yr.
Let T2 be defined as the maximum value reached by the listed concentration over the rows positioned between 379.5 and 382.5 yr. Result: -2.0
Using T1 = 1.527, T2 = 1.665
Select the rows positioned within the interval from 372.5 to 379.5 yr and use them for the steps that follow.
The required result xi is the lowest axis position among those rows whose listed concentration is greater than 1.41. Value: 377.0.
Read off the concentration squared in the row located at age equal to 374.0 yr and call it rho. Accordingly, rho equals 1.65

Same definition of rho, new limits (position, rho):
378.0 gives 2.63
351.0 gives 2.04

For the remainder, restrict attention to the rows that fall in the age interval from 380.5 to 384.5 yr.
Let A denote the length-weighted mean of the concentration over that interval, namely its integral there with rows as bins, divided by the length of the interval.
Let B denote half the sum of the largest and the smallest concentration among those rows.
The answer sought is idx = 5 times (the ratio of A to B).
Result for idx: 4.99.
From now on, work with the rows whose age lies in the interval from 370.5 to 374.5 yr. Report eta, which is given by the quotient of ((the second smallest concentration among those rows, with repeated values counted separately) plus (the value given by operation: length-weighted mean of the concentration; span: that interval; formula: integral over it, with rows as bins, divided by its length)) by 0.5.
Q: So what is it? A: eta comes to 3.8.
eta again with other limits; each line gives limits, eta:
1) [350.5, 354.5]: 5.7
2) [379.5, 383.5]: 6.5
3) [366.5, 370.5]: 3.0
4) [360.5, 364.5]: 4.9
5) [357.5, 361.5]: 5.9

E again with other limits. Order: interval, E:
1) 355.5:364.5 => 0.076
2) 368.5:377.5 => 0.098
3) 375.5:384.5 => 0.082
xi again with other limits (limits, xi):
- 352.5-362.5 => 353.0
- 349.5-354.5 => 351.0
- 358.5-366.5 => 359.0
